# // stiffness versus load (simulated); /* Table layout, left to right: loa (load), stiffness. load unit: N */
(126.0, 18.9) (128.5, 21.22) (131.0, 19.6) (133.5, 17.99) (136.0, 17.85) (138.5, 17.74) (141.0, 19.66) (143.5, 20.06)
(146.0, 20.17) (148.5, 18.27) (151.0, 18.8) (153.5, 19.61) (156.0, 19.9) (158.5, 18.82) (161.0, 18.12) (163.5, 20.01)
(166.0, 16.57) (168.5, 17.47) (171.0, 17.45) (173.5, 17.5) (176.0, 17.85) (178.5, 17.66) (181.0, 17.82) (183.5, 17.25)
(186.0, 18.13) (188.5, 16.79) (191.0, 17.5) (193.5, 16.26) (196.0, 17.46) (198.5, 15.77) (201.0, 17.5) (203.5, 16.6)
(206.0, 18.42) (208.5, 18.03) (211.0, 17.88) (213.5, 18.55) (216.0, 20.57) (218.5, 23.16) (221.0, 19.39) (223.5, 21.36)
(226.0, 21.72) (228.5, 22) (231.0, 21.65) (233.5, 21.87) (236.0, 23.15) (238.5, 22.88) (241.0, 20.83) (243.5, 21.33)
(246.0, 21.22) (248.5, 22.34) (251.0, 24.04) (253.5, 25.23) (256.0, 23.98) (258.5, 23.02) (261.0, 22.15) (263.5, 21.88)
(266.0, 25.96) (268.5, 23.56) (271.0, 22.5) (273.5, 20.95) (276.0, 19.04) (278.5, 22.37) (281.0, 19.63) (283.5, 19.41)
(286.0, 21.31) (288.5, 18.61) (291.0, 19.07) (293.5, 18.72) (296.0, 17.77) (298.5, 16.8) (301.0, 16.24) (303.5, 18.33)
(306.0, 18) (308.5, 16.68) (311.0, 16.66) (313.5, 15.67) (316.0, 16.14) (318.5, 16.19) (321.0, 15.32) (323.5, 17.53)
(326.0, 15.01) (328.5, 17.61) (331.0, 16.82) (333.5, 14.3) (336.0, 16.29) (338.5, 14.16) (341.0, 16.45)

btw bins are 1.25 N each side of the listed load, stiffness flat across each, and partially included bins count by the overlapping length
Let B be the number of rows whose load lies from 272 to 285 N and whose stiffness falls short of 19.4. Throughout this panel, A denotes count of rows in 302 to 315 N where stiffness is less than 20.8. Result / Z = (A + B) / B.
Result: 6.0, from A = 5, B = 1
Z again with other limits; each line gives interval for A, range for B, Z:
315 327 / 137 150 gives 3.5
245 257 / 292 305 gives 1.0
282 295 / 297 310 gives 1.8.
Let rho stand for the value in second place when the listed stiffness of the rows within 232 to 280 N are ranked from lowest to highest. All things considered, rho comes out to 20.83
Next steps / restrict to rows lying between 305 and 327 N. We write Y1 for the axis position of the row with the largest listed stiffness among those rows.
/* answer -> 306.0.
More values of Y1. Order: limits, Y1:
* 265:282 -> 266.0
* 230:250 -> 236.0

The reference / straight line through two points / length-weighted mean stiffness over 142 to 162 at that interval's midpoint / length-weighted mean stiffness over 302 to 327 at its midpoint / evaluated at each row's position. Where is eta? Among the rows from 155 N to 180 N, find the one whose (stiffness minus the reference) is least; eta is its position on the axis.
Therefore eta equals 166.0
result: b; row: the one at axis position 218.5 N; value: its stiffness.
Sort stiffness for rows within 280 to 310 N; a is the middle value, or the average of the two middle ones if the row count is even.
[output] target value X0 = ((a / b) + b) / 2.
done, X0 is 12.0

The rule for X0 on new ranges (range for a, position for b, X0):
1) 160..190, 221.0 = 10.1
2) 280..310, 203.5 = 8.9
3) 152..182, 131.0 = 10.3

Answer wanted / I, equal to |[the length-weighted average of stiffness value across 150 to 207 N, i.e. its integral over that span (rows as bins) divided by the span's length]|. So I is 17.8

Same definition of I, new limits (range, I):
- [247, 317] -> 20.2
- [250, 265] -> 23.4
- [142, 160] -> 19.4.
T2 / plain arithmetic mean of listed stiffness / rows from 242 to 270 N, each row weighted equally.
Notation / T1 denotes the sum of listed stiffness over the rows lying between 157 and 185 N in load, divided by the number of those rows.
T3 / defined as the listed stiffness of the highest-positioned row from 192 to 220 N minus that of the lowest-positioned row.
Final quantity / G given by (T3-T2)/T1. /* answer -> -0.91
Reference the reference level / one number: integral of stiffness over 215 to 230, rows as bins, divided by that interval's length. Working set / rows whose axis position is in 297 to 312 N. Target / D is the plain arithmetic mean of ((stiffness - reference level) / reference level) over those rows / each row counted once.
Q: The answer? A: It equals -0.20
